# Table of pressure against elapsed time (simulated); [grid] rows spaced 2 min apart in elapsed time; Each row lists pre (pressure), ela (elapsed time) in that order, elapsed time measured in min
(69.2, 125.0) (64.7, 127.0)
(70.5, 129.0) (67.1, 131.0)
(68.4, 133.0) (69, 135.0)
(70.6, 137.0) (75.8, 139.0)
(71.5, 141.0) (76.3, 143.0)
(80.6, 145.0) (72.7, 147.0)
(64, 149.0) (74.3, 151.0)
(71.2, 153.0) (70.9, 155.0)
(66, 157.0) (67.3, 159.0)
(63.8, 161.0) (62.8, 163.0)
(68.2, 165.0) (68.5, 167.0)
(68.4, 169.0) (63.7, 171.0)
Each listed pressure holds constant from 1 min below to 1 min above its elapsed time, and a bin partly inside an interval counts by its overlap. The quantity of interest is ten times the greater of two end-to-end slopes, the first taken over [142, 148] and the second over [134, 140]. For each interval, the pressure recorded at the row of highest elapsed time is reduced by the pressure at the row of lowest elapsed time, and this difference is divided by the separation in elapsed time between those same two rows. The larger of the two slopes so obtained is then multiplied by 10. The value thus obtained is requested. 17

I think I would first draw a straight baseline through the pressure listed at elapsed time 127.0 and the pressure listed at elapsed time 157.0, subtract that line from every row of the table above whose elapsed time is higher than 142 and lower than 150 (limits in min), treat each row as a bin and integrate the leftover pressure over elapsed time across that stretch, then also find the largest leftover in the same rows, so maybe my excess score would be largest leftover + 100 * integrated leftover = 6316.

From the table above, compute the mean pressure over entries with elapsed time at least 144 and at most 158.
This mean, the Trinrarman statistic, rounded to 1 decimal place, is 71.4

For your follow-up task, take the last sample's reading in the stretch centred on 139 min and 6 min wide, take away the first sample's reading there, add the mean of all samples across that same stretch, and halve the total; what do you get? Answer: 37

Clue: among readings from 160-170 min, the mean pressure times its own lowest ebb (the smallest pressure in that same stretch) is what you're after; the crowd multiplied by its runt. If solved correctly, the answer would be 4166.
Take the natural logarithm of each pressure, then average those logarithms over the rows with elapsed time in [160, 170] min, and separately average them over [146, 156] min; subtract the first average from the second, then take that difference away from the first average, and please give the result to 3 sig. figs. 4.13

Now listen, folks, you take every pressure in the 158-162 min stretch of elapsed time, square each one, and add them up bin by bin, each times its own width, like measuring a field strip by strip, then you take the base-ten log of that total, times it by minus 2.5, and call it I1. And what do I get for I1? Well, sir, -10.6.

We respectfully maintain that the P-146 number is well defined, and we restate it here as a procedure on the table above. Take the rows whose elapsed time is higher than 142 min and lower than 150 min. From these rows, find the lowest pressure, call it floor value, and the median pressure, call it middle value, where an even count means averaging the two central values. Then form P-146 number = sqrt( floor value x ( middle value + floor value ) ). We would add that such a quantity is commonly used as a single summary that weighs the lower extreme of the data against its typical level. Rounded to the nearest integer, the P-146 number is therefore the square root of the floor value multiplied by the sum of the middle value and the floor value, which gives 94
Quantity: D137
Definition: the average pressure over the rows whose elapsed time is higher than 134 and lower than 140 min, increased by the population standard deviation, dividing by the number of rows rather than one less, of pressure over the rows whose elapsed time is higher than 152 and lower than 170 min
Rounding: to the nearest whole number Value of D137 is 74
